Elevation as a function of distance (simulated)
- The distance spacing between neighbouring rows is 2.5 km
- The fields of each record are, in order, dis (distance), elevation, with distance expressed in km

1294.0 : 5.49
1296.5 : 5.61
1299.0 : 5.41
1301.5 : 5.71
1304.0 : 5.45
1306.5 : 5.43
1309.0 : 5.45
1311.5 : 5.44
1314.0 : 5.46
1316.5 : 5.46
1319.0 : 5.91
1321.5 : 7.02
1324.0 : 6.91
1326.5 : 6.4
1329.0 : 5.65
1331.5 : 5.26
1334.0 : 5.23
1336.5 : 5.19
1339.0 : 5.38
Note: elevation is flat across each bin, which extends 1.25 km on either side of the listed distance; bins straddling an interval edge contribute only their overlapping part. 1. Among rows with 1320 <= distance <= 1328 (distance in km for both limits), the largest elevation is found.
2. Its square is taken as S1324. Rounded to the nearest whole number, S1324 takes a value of 49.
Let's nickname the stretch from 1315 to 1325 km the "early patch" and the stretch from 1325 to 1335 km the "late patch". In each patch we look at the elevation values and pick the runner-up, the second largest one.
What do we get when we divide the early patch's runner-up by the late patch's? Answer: 1.22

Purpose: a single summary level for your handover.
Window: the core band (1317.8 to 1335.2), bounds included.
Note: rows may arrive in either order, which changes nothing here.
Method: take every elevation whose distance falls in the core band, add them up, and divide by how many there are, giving 6.1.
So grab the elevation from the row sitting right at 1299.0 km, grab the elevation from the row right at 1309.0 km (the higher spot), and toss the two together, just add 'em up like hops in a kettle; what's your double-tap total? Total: 10.9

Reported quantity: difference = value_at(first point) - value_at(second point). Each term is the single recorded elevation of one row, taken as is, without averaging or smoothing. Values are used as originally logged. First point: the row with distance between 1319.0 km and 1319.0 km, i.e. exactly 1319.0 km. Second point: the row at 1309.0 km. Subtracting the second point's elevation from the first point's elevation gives 0.5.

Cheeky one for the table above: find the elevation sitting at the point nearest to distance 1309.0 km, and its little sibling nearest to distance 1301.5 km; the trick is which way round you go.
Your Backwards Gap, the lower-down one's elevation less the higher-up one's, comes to 0.26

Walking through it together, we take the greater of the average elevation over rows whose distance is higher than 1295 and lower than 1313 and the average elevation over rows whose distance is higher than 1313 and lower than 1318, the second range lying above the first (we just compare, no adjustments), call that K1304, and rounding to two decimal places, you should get 5.50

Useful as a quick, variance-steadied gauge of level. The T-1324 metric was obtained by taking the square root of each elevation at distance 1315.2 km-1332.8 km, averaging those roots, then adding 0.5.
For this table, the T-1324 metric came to 2.96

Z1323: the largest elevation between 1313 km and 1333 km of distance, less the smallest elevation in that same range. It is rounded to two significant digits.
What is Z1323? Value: 1.8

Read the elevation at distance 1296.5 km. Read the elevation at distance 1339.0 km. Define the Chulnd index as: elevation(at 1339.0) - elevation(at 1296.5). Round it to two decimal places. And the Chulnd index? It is -0.23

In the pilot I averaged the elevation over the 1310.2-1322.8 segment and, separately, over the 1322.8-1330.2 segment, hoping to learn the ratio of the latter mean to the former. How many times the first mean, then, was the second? 1.08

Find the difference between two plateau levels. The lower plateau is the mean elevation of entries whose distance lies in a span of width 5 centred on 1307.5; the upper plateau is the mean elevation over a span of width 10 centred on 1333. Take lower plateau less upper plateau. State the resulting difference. 0.1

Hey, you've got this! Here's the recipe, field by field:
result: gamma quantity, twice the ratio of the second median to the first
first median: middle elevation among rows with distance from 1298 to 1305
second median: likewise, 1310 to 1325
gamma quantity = 2.09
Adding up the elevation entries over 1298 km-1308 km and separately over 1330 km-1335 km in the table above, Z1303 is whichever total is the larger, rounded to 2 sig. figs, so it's 22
